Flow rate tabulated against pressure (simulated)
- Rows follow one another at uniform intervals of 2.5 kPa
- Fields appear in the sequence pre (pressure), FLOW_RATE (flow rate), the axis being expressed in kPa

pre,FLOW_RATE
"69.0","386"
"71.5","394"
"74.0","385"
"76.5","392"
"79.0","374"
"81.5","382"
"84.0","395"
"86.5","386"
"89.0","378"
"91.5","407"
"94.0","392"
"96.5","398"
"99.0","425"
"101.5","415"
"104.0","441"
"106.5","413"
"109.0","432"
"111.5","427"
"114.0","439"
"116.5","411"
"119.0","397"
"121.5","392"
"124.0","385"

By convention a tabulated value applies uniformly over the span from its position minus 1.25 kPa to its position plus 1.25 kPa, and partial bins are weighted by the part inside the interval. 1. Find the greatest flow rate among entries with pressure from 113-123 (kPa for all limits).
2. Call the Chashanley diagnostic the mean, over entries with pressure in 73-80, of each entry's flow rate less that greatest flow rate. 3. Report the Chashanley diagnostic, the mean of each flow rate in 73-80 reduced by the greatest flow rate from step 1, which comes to -55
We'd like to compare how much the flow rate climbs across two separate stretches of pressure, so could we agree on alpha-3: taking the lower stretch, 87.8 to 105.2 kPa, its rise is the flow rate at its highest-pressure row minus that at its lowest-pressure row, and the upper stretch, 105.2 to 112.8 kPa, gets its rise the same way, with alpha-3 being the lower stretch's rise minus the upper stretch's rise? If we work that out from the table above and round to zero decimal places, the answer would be 49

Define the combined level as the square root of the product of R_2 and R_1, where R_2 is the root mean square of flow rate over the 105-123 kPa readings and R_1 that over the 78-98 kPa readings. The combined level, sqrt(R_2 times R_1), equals 402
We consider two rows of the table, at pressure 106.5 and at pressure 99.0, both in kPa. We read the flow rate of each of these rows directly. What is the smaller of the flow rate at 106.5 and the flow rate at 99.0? 413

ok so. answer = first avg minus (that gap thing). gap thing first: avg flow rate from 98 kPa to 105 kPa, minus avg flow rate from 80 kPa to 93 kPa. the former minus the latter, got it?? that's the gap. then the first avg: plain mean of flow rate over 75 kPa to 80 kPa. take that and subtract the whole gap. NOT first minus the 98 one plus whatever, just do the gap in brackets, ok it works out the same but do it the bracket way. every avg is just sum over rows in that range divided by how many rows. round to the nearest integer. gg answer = 346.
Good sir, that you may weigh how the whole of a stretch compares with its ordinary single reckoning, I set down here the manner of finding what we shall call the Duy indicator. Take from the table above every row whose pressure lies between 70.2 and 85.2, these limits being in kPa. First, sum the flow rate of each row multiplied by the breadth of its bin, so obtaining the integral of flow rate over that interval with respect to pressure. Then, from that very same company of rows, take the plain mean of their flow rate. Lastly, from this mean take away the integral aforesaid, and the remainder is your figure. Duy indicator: -5418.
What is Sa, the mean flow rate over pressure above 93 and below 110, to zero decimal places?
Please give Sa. 417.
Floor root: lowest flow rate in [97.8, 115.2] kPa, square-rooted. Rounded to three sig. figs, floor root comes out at 20.3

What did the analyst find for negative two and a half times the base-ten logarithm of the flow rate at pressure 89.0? -6.44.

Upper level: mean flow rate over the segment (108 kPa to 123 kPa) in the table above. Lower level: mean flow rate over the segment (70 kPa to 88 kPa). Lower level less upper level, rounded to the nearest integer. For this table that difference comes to -29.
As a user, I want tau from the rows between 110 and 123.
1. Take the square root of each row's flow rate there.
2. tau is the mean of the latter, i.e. 20.32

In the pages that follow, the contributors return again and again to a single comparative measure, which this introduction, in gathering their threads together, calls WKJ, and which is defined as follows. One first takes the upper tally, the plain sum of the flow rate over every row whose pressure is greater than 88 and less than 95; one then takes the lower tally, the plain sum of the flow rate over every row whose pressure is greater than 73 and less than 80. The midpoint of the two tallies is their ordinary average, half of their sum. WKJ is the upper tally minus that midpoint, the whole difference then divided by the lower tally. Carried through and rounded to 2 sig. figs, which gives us 0.011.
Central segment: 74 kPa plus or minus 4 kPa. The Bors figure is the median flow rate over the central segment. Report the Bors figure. 392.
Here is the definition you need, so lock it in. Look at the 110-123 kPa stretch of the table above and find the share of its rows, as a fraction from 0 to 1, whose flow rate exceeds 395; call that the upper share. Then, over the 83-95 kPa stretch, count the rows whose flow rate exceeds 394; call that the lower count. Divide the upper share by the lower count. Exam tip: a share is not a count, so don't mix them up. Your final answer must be 0.40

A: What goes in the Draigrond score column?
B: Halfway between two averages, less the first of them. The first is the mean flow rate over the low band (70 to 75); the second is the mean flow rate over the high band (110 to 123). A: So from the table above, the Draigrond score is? 12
